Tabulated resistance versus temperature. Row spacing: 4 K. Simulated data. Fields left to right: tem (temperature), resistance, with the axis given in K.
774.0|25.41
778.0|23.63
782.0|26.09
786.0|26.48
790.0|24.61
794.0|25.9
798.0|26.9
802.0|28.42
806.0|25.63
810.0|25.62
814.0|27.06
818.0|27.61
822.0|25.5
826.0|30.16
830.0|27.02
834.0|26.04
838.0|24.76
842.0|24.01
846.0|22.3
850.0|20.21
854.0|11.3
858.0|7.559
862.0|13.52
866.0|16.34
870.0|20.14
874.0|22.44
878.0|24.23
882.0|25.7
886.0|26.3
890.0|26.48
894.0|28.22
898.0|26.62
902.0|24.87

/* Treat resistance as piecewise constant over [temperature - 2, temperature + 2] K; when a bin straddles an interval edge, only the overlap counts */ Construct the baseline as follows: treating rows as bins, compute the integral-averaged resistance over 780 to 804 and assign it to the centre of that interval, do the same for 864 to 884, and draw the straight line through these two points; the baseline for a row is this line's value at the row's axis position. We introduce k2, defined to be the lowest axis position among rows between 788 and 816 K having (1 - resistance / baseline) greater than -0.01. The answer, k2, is 790.0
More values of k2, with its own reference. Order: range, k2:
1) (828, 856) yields 846.0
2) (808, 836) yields 810.0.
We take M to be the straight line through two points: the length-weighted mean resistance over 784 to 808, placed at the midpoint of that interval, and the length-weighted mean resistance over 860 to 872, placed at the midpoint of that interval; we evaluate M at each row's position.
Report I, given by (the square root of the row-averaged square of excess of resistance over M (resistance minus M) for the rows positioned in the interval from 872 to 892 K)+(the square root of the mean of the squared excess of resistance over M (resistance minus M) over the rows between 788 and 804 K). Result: 12.8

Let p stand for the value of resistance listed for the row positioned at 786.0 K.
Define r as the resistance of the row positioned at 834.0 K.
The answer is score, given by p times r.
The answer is 690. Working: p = 26.48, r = 26.04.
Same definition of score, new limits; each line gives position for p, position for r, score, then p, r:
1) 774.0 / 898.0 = 676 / 25.41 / 26.62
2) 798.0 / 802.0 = 764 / 26.9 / 28.42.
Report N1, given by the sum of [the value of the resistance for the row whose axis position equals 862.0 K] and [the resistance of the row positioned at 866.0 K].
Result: 29.9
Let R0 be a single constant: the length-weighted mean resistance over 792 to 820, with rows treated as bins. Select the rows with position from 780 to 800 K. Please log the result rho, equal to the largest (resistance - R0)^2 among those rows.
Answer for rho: 5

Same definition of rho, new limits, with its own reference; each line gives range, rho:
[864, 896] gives 108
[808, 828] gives 12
